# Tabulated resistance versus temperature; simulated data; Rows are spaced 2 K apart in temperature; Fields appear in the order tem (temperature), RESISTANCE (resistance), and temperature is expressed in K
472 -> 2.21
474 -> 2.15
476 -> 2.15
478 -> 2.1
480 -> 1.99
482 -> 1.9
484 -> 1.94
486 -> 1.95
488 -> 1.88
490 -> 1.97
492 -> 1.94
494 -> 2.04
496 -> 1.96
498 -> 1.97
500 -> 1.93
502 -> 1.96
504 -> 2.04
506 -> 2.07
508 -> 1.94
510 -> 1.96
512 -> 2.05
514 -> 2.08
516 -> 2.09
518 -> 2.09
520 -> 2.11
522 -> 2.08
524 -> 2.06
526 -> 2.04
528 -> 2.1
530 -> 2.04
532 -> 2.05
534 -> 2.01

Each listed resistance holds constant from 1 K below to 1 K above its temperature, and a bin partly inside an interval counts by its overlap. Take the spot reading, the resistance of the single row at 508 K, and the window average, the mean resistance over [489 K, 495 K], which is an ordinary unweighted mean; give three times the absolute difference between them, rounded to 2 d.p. 0.13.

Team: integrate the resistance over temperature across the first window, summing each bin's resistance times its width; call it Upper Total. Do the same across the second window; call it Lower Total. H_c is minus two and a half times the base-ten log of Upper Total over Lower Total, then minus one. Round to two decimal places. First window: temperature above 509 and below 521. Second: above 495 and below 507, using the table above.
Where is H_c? -1.04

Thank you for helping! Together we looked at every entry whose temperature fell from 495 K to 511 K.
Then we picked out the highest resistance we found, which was 2.07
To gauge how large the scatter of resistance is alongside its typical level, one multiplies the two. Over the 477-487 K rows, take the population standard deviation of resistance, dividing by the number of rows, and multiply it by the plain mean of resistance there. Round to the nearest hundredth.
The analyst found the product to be 0.13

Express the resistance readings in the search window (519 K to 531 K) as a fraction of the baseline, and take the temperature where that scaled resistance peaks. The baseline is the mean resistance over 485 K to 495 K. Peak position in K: 520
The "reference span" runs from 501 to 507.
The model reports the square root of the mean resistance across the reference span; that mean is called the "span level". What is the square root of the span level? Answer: 1.422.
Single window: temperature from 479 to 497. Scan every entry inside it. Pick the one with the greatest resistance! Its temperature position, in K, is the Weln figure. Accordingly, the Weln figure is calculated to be 494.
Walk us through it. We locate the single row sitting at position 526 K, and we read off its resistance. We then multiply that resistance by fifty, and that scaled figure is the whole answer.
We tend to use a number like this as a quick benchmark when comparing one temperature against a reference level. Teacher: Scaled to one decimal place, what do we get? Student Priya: 102.0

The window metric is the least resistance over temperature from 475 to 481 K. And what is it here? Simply 1.99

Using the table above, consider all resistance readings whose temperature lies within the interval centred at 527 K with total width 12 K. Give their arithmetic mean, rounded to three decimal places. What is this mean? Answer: 2.062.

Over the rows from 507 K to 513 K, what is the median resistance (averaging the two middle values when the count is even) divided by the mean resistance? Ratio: 0.99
